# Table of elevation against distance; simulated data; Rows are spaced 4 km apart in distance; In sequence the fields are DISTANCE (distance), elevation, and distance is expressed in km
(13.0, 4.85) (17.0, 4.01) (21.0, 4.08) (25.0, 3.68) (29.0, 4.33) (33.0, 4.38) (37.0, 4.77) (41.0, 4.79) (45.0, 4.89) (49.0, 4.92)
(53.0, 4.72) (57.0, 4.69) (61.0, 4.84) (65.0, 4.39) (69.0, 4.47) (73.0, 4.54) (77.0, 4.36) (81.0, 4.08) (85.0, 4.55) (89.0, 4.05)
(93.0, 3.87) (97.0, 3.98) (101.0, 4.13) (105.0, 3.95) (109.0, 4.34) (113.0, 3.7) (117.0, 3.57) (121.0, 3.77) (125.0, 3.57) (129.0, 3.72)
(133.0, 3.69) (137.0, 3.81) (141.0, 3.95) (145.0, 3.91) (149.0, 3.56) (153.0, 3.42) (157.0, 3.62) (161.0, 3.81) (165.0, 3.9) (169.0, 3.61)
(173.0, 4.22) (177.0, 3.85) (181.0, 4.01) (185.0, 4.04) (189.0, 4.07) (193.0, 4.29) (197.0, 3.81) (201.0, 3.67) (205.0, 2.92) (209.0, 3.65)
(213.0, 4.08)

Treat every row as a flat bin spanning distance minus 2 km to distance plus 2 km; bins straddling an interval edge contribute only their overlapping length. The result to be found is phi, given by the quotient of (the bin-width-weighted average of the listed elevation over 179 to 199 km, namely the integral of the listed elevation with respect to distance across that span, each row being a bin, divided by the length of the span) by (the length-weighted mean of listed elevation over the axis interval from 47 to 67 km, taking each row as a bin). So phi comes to 0.86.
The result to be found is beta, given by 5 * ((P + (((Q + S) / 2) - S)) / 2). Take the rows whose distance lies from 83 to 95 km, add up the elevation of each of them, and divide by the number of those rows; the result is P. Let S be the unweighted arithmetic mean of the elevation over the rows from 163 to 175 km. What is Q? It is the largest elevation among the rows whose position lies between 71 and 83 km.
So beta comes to 11.2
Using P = 4.16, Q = 4.54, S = 3.910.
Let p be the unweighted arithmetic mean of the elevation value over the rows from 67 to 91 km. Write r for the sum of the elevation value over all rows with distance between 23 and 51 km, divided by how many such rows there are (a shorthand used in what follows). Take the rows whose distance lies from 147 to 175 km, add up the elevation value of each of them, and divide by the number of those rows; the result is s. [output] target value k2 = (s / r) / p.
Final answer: 0.190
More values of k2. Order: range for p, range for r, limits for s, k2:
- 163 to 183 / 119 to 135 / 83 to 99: 0.285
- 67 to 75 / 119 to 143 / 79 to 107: 0.242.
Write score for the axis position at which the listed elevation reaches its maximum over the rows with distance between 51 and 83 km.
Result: 61.0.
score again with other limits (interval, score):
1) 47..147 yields 49.0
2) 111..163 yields 141.0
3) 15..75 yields 49.0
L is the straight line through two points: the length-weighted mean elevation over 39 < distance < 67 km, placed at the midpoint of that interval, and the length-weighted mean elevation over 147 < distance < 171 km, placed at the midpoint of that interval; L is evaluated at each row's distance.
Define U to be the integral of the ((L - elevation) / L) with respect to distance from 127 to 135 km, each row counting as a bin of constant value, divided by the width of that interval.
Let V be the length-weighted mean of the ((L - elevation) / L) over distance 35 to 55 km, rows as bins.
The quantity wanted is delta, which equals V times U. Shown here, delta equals 0.0002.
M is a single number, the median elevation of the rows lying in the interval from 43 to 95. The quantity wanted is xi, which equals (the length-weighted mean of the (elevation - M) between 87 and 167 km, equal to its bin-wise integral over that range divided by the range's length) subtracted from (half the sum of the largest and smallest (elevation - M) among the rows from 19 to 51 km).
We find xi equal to 0.48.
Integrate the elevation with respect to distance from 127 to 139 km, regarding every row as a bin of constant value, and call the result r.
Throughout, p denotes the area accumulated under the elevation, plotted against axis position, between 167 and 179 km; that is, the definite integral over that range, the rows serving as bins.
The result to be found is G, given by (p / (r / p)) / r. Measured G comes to 1.08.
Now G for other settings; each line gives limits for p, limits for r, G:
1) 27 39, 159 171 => 1.42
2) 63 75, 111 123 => 1.47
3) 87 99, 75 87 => 0.84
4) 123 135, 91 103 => 0.84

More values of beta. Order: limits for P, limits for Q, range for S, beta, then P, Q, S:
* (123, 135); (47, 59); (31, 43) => 9.5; 3.66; 4.92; 4.647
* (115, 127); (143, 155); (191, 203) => 9.1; 3.64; 3.91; 3.923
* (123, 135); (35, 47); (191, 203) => 10.4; 3.66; 4.89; 3.923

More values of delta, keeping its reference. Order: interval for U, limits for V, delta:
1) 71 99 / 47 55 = -0.0005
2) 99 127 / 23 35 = 0.0113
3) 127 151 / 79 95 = 0.0013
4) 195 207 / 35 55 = -0.0002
